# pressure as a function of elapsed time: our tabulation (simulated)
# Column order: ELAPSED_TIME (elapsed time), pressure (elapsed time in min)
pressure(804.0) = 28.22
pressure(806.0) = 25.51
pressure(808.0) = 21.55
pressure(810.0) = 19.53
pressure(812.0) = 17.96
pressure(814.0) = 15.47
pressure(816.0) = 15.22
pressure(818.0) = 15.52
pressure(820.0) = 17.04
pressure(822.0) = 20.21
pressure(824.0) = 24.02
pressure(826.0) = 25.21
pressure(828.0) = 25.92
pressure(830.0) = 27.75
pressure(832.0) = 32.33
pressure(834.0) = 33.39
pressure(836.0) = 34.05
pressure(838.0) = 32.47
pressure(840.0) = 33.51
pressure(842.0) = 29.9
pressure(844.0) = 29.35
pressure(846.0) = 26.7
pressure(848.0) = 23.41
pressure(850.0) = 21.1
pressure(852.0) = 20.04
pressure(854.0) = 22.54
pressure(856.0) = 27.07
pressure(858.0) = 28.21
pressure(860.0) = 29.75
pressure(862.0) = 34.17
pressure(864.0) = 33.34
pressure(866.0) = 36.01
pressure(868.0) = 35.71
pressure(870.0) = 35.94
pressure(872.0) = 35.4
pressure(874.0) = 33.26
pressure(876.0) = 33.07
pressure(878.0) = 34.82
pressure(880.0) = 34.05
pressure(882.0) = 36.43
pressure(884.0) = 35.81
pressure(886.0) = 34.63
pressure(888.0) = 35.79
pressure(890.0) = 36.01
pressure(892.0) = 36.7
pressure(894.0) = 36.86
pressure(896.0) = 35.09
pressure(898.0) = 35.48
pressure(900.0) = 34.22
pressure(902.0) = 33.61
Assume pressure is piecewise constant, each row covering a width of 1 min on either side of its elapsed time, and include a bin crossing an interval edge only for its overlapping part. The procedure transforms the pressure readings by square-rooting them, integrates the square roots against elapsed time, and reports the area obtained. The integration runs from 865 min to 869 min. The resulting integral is 24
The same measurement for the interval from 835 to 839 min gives 23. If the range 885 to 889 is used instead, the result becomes 24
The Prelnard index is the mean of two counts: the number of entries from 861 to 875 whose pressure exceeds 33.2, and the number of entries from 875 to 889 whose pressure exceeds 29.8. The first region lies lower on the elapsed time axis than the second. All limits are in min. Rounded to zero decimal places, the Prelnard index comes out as 7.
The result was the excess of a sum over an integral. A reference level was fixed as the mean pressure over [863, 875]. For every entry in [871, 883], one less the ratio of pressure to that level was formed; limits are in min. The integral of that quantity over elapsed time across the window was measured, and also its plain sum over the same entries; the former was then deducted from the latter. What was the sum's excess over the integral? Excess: -0.1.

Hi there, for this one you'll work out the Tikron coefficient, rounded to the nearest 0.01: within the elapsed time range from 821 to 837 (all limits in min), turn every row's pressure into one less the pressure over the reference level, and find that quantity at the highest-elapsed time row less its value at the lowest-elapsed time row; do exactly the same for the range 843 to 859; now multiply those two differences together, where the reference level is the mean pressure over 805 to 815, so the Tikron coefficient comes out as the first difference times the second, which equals -0.04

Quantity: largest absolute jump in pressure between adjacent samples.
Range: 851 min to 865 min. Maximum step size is 4.5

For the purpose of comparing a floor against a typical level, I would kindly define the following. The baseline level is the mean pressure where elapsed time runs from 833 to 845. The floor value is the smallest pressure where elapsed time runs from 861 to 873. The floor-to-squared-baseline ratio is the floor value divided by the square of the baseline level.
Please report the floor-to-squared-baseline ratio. 0.032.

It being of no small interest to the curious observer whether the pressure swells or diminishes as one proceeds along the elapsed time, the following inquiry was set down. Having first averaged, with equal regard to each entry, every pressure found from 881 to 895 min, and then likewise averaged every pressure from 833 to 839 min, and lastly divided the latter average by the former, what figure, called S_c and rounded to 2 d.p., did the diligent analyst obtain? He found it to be 0.92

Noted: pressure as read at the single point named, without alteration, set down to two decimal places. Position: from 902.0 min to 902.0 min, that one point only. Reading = 33.61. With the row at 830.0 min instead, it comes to 27.75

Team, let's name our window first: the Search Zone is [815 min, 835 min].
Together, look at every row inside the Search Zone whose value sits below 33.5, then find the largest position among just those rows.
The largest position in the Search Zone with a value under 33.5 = 834.0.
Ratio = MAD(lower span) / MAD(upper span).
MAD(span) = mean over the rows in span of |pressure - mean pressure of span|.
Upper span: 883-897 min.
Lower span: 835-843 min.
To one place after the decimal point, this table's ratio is 2.2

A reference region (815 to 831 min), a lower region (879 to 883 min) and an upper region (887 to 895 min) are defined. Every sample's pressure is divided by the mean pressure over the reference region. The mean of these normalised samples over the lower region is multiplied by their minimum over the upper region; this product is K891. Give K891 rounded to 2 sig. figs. 2.8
